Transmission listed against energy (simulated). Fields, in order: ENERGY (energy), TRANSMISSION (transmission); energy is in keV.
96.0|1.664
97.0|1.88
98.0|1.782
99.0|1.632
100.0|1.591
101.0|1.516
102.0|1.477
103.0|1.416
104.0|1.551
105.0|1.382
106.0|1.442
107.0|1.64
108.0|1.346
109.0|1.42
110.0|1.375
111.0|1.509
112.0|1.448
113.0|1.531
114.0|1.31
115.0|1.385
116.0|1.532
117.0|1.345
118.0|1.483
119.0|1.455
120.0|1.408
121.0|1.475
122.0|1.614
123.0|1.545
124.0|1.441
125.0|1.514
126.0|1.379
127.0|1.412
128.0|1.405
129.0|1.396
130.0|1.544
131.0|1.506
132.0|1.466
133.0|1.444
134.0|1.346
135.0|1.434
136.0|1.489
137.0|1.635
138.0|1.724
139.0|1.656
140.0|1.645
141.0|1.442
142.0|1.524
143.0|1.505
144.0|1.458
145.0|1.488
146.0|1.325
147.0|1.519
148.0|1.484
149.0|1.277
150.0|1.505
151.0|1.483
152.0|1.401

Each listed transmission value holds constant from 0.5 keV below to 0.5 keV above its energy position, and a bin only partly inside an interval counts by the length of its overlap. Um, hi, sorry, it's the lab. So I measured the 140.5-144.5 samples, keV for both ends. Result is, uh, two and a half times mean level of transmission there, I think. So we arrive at 3.71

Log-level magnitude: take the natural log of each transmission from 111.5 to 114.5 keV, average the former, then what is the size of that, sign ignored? 0.355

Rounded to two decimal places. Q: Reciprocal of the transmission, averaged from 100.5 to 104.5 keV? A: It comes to 0.67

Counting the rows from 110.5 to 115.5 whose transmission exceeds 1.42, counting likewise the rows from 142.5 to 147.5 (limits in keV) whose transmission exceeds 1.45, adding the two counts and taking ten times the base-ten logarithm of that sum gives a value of 8.5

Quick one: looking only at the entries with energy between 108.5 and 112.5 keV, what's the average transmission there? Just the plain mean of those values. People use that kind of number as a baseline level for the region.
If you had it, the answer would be 1.44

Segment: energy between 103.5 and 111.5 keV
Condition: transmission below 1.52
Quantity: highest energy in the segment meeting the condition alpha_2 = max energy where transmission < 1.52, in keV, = 111.0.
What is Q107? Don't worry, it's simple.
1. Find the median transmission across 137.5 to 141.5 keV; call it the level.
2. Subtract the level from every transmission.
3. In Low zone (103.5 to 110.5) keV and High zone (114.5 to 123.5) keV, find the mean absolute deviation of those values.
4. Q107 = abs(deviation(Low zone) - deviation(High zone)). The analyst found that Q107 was 0.018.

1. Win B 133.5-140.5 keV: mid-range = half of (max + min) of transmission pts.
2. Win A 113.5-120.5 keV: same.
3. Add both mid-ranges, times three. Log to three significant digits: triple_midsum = 8.87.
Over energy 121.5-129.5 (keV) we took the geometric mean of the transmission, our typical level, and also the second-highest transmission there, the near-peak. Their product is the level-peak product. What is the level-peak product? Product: 2.26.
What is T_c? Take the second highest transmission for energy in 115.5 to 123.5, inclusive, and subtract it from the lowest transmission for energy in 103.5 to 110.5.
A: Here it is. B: -0.199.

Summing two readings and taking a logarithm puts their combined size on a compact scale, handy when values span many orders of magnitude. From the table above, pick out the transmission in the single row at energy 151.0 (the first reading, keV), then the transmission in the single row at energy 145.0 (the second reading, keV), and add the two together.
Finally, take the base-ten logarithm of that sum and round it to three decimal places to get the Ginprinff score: 0.473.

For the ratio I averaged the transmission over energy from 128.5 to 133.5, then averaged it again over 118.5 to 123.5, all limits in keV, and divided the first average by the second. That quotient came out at 0.981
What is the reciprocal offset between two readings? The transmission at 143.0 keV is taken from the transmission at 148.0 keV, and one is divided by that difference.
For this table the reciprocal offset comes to -48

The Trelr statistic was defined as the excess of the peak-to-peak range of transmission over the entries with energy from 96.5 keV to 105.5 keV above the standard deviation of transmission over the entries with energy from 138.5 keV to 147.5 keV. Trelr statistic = 0.40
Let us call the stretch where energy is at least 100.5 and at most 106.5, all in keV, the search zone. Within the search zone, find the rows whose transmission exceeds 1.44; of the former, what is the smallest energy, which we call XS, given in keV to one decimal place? 101.0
